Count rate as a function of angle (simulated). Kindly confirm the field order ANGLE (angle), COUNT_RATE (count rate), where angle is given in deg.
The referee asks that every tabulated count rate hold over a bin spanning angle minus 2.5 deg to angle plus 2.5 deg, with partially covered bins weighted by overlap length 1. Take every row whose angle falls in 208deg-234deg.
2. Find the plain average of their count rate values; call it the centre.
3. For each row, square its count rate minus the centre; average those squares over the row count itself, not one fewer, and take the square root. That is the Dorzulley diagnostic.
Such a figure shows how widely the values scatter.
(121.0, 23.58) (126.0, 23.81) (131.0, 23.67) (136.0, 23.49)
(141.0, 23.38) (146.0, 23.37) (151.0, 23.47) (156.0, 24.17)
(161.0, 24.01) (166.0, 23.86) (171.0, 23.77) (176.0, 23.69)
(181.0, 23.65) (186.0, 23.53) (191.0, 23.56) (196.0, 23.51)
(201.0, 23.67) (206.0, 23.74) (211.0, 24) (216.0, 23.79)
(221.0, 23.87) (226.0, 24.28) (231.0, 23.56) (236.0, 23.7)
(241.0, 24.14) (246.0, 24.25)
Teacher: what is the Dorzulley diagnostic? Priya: 0.24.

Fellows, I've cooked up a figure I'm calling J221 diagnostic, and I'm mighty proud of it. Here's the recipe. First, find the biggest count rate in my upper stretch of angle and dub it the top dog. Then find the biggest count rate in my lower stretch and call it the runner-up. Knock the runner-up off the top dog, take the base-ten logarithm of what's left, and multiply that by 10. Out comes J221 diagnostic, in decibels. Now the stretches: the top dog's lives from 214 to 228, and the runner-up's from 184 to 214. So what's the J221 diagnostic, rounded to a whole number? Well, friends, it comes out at -6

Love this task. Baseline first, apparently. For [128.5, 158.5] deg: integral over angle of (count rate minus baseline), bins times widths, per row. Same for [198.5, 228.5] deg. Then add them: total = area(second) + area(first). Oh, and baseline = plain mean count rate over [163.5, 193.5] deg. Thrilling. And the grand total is 3.9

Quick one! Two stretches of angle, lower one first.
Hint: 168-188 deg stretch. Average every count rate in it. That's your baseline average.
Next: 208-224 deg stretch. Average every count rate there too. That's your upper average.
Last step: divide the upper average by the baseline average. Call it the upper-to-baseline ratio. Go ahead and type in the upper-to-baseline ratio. 1.01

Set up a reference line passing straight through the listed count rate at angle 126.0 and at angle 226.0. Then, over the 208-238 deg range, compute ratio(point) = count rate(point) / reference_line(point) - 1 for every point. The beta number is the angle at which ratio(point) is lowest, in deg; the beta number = 231.0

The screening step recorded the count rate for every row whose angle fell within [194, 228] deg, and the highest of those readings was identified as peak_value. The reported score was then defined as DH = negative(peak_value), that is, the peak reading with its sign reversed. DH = -24.3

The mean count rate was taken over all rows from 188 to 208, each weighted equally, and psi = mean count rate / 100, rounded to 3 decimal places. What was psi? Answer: 0.236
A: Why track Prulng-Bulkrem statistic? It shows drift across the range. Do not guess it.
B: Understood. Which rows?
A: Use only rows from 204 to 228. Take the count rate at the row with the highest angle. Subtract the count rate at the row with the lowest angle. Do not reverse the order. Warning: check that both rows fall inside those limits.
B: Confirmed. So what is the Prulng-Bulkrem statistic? 0.5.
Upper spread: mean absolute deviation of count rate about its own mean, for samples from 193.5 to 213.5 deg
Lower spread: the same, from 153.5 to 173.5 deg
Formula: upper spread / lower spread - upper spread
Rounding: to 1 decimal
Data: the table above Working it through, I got 0.9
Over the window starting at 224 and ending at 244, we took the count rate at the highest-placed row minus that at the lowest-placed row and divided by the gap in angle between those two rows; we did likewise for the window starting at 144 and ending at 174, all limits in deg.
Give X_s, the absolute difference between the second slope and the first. 0.025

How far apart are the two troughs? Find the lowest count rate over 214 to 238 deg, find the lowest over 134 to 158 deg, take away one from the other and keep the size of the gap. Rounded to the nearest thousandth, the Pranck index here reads 0.190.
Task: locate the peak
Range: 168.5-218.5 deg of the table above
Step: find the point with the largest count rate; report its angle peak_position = 211.0 deg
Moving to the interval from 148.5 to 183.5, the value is 156.0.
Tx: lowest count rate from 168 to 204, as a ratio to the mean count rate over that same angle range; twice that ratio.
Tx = 1.99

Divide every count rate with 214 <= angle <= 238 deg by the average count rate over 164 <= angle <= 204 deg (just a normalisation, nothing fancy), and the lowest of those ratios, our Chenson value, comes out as 0.996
